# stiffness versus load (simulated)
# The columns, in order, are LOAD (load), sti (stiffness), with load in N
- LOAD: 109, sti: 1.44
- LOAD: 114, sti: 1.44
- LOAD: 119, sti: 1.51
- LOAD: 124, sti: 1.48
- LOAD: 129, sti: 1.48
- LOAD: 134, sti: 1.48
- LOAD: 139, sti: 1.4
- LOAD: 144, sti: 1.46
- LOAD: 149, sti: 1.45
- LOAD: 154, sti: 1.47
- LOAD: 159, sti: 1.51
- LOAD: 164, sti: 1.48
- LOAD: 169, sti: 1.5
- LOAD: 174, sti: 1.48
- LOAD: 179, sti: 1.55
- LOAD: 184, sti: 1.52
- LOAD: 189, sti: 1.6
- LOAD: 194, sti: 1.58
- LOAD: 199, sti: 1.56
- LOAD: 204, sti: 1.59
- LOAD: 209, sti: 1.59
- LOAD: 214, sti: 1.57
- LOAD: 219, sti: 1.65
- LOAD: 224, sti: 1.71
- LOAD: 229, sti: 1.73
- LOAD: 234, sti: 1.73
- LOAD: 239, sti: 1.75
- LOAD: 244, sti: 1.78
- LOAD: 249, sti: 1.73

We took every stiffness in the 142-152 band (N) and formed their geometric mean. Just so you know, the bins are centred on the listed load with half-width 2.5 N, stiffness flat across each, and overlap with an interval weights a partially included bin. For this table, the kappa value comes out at 1.45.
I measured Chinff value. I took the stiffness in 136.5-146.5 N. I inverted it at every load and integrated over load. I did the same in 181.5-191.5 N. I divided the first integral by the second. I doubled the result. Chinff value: 2.18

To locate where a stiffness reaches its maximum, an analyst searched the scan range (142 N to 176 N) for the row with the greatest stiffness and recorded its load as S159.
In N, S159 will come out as 159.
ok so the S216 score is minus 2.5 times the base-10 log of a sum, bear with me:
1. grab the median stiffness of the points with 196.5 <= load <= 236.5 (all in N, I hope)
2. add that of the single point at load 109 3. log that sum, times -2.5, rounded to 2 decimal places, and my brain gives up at -1.21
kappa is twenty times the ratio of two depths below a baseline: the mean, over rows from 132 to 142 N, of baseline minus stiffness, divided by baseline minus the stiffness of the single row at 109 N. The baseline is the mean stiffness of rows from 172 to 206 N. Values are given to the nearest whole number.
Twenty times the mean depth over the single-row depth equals 20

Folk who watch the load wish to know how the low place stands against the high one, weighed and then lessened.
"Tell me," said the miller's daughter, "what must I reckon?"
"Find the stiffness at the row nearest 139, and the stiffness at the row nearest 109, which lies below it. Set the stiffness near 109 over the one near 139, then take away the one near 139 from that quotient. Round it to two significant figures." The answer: -0.37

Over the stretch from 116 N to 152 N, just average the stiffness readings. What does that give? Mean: 1.47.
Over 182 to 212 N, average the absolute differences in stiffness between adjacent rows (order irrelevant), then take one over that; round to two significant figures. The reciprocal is 33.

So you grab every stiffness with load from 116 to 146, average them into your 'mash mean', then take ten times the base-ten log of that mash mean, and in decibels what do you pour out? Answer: 1.67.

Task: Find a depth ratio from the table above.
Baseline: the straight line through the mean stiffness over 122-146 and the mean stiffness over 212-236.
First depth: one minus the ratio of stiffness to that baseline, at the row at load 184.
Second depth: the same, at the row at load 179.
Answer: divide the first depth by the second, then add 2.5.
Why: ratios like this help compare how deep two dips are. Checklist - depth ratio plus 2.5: 5.7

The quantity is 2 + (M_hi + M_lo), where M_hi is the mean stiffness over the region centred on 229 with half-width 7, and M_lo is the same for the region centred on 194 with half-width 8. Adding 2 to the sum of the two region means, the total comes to 5.30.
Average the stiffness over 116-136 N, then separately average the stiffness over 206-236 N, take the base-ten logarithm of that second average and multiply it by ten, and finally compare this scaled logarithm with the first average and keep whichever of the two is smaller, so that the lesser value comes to 1.49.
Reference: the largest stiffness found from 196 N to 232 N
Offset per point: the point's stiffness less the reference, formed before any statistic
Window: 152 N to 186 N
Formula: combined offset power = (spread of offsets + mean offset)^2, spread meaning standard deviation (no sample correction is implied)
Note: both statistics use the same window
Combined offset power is 0.04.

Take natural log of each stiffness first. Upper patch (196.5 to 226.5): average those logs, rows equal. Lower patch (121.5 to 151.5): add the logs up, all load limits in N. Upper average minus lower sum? -1.79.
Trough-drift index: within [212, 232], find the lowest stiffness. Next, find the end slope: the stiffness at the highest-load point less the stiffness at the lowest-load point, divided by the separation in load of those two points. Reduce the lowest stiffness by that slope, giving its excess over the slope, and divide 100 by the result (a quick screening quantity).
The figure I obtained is 64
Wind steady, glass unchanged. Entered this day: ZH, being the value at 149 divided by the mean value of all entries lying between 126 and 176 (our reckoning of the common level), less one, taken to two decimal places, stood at -0.01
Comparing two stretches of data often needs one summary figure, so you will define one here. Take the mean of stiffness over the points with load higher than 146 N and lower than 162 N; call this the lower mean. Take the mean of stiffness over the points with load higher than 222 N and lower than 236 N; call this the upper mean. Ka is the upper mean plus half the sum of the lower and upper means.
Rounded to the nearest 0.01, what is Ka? 3.32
